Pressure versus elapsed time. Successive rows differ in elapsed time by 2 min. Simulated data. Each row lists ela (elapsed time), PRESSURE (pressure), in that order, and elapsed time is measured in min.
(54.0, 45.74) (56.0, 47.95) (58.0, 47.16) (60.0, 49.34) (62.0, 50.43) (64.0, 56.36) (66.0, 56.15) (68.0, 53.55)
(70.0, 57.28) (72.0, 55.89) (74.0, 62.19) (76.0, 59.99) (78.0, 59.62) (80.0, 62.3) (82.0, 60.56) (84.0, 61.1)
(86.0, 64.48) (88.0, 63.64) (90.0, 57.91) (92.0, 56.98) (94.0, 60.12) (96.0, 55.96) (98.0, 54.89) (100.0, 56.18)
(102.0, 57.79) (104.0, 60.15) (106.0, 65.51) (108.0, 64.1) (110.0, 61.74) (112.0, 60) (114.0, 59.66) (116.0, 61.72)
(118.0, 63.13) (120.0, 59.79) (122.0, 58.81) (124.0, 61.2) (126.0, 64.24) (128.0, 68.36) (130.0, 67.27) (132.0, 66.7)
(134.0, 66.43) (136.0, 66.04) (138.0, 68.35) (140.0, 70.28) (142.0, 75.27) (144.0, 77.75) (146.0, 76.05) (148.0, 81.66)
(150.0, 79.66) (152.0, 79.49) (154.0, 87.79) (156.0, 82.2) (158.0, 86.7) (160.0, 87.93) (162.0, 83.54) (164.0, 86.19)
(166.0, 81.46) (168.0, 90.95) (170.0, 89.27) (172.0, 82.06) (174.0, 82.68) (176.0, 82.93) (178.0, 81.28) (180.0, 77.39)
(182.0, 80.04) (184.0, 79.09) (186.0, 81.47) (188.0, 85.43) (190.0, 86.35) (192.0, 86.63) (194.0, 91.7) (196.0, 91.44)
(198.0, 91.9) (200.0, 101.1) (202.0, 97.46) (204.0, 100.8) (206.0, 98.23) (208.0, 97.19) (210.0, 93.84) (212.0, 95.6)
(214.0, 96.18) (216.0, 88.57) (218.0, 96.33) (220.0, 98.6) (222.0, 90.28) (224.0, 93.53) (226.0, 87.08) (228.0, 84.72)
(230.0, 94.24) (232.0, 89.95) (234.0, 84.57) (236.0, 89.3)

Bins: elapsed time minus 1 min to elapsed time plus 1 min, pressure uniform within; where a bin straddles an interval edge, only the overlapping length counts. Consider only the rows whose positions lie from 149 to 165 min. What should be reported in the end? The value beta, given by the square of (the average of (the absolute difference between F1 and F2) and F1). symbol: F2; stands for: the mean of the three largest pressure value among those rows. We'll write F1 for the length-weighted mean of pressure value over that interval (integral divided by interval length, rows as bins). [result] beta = 1913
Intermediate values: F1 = 84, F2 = 87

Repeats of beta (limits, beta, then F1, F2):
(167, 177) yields 1924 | 86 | 88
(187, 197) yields 2022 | 88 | 90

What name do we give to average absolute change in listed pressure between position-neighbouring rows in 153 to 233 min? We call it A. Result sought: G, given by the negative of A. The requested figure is -3.6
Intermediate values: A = 3.6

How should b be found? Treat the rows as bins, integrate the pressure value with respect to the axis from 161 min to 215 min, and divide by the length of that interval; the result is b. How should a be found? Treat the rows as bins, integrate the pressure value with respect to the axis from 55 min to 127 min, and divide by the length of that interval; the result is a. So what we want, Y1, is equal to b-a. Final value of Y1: 30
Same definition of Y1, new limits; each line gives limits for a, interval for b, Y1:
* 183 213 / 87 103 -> -34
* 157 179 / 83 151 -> -21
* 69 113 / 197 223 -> 36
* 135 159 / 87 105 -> -19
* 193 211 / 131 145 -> -26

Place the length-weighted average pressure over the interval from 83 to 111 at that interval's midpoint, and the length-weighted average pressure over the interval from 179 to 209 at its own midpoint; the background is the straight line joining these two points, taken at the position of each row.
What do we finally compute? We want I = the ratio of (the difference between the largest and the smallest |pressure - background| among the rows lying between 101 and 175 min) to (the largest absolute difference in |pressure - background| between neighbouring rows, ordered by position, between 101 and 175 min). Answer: 1.13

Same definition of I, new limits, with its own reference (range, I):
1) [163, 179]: 1.00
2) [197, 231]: 1.70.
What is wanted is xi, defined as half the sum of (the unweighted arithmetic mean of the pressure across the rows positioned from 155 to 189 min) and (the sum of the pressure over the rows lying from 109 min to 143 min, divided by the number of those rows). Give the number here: 74.1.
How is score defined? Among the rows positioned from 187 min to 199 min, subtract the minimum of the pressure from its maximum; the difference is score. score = 6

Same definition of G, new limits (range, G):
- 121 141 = -1.8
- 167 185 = -2.4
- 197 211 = -3.9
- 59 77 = -2.9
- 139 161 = -3.7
